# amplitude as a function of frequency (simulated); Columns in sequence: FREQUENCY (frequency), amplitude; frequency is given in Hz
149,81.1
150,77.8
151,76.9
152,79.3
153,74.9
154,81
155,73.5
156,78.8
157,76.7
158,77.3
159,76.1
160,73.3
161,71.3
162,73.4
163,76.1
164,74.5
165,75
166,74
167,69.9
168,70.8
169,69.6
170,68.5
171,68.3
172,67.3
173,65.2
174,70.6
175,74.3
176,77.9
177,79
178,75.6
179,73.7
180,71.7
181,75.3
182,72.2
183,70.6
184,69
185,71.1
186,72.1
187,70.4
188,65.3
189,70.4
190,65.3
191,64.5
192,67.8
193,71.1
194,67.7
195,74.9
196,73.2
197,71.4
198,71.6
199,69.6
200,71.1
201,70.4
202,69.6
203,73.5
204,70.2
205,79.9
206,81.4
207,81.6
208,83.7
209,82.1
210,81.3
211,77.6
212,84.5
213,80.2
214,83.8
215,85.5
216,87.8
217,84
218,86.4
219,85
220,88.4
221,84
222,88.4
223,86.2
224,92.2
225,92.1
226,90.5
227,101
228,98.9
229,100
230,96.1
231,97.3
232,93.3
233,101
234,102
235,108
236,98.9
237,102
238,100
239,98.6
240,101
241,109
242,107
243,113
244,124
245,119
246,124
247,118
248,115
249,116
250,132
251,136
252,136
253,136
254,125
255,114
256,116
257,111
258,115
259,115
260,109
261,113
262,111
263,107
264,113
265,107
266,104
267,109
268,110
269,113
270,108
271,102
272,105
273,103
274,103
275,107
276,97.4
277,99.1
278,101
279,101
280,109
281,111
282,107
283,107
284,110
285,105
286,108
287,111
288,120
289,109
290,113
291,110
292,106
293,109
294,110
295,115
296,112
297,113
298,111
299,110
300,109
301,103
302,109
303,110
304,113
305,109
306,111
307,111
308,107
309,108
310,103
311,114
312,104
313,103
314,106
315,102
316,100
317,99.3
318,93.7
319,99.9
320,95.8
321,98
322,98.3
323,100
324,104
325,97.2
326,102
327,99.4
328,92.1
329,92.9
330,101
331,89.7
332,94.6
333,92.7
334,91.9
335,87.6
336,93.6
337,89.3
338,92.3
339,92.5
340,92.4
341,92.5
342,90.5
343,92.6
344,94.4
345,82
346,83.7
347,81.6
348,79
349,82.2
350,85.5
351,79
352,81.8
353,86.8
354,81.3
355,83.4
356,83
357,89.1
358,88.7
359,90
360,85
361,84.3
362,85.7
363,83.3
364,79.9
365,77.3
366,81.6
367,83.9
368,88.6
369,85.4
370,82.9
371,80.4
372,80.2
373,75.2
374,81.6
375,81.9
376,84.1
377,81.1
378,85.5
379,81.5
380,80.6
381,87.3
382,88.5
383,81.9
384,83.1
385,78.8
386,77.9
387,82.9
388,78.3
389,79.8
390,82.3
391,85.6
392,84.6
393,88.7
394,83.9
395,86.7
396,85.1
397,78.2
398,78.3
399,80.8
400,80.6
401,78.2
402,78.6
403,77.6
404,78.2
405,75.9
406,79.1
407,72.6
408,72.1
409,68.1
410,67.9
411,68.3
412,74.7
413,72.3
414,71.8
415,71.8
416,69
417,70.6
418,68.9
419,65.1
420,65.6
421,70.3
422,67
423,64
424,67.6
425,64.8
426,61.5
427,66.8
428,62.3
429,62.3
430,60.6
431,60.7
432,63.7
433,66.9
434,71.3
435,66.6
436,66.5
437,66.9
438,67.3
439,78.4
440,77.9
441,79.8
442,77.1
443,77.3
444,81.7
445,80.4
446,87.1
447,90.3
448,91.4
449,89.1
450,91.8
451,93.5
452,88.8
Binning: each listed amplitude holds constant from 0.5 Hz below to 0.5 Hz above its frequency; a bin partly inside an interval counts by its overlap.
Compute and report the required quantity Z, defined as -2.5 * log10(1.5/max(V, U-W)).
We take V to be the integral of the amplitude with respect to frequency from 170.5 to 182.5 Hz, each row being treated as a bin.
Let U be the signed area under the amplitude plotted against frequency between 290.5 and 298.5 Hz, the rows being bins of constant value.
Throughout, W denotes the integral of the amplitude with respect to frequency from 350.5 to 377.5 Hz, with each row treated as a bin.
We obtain 6.9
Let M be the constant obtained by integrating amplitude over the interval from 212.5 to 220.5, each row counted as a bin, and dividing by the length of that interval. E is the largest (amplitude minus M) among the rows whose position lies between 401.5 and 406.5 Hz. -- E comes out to -6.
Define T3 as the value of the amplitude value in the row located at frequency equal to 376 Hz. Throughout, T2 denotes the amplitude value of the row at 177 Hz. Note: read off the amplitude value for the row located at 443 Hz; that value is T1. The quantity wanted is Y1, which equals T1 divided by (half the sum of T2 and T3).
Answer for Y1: 0.95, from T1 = 77.3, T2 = 79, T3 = 84.1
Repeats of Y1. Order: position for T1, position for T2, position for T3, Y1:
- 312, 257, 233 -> 0.98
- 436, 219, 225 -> 0.75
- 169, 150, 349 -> 0.87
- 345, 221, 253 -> 0.75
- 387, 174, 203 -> 1.15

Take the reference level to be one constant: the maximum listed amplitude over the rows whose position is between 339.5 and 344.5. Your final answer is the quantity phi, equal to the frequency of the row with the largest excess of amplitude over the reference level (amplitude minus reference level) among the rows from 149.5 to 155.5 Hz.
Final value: 154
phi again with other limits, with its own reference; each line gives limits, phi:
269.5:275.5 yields 270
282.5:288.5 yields 288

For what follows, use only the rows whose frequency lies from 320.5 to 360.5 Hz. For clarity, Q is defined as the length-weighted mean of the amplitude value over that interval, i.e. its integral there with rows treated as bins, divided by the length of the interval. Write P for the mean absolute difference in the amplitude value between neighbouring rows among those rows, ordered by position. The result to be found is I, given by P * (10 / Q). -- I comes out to 0.396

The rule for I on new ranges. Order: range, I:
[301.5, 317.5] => 0.323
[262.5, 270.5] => 0.381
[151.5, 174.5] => 0.347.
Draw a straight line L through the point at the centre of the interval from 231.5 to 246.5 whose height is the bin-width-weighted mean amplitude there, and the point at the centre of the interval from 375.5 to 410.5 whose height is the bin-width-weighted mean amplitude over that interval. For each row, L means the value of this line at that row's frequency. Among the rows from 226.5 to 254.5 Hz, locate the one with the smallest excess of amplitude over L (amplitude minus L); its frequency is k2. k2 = 232 Hz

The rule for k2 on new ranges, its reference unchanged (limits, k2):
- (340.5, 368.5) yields 348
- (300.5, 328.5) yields 318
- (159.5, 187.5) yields 173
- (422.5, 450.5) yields 430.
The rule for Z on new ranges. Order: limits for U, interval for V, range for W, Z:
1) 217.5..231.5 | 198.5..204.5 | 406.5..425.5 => 6.1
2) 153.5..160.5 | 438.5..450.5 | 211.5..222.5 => 7.1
